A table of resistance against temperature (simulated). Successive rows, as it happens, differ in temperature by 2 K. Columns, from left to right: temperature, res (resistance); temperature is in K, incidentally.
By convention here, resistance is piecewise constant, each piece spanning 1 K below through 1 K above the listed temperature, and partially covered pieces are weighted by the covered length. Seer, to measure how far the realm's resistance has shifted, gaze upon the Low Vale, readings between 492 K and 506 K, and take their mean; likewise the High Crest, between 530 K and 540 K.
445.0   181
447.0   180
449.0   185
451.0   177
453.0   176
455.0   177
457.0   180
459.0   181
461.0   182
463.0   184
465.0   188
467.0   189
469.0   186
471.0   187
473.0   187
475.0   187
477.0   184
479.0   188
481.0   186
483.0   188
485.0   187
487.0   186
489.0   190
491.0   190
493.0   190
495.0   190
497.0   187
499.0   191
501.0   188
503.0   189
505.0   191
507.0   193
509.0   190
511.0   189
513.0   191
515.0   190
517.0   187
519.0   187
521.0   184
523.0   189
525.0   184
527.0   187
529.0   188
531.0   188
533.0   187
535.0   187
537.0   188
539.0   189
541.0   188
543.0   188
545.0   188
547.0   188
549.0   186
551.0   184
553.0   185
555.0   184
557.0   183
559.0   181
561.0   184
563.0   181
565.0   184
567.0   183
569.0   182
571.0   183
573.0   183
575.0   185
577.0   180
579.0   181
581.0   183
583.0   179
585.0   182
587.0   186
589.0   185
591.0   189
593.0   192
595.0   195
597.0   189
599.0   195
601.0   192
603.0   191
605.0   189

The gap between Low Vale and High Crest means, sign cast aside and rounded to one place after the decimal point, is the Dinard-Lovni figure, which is 1.6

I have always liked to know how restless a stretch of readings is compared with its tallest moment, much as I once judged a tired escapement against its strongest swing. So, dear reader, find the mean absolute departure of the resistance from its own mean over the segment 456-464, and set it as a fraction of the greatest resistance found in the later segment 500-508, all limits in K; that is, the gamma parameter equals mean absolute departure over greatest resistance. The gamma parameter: 0.0065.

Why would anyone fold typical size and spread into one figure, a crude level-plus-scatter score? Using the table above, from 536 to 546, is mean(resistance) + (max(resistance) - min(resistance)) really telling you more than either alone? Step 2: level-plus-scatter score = 189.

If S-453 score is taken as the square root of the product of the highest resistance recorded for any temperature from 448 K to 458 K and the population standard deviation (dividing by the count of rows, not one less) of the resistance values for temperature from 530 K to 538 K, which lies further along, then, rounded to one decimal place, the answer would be 9.6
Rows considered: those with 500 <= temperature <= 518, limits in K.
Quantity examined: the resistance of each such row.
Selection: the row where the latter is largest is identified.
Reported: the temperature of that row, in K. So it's 507.0 K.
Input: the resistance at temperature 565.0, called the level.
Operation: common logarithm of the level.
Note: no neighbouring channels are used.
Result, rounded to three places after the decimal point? 2.265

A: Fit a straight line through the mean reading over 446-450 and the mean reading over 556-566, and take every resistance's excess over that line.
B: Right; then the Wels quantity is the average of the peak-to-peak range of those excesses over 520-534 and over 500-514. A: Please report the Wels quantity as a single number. 5.0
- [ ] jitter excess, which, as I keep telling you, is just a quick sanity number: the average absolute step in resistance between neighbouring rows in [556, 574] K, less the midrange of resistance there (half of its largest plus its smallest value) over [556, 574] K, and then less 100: -281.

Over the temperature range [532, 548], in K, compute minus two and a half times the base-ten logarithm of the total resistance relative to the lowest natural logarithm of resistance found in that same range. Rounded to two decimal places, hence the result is -6.15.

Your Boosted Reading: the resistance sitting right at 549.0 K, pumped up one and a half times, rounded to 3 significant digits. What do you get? 279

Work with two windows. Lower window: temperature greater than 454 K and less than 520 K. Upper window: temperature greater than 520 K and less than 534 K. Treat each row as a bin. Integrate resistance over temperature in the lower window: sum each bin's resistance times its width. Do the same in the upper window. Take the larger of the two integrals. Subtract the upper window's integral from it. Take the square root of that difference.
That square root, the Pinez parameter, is 99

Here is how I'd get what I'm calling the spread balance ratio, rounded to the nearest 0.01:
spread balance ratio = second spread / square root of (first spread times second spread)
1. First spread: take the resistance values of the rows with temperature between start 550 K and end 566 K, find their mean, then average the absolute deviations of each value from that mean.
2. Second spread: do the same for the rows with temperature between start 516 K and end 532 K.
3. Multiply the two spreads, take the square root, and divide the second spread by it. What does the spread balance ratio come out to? 1.08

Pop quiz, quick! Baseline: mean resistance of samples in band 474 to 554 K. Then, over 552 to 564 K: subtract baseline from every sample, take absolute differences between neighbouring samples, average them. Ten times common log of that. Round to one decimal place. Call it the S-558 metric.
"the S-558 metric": 3.0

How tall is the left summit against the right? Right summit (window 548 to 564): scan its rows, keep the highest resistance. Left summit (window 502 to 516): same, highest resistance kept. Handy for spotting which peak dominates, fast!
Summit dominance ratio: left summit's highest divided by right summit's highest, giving 1.04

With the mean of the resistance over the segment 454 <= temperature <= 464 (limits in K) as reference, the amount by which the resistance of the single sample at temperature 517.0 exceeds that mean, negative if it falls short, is 6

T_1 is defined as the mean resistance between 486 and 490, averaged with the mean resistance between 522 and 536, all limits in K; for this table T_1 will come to 188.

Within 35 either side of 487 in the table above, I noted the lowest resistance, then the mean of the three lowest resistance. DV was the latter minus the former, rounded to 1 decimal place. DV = 1.7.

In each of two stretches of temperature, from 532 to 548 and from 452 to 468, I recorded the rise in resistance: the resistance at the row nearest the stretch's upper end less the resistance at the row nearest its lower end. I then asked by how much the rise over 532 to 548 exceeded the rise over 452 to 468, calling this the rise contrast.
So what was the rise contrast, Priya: -12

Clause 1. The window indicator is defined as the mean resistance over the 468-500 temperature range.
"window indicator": 188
